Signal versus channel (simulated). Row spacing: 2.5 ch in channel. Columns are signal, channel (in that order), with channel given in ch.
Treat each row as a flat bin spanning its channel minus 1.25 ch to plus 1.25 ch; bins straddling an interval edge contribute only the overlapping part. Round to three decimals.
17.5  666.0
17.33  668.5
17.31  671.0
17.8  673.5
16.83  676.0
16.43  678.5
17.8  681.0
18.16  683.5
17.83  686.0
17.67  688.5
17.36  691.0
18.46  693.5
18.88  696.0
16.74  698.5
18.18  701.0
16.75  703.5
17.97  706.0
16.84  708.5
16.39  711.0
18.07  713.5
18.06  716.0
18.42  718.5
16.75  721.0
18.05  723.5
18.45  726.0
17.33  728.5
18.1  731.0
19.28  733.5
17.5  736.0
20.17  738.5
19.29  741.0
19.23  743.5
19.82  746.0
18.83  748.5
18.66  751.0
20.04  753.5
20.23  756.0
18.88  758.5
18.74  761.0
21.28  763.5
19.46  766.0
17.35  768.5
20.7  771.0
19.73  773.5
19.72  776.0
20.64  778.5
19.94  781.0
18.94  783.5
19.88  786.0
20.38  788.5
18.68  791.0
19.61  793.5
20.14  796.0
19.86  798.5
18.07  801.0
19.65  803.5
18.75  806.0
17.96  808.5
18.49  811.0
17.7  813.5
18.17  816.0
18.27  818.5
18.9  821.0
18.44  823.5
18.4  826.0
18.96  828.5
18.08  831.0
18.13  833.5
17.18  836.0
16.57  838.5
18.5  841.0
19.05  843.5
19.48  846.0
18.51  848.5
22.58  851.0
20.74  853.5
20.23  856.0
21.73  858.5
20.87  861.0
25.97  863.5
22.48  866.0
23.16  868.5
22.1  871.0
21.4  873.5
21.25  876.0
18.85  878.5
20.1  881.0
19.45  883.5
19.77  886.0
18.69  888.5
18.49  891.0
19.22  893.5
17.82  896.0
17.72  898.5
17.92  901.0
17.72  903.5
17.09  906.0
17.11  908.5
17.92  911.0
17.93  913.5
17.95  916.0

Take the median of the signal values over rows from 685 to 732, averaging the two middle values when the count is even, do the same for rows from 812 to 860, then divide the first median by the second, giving 0.971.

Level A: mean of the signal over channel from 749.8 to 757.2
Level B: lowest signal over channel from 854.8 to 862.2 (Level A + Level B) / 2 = 19.94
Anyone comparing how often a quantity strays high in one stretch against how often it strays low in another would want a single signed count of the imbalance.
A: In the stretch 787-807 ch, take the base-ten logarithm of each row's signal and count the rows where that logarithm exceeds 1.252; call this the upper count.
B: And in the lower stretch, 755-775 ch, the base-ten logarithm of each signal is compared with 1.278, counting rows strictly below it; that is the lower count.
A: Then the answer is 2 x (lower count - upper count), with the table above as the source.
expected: -10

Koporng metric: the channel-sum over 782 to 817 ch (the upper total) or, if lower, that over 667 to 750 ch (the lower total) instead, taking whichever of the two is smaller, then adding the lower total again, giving 858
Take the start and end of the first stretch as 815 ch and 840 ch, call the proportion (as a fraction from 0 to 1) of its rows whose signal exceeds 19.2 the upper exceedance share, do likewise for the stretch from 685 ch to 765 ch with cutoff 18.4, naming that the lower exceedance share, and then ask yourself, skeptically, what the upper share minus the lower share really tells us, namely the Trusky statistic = -0.5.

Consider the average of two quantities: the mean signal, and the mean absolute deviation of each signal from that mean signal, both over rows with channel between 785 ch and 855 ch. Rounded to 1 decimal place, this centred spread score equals 9.9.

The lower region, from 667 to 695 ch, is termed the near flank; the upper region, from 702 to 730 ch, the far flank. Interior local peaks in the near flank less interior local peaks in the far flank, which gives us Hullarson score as -2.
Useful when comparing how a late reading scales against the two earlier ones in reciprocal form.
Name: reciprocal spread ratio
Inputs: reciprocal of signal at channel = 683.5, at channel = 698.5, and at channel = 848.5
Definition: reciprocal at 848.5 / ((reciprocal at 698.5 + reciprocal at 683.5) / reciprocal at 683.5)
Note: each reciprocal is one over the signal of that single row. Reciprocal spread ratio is 0.0259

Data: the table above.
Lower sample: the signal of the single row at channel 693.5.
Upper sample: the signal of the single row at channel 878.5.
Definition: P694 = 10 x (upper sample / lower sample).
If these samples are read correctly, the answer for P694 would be 10.2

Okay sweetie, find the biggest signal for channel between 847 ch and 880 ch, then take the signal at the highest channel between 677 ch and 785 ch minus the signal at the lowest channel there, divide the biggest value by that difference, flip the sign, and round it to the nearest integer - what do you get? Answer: -10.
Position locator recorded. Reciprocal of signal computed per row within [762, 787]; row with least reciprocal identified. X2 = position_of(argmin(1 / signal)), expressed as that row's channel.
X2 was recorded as 763.5 ch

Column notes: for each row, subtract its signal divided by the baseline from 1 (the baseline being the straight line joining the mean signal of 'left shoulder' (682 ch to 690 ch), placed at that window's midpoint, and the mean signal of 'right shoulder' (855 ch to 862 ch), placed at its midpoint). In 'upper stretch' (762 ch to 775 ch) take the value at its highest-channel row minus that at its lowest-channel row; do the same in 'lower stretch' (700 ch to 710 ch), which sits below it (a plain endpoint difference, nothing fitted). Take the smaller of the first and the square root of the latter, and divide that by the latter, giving 1.1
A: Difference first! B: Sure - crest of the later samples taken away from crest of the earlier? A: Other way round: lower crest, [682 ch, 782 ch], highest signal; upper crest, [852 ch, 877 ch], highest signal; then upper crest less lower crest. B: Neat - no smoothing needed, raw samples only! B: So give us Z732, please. 5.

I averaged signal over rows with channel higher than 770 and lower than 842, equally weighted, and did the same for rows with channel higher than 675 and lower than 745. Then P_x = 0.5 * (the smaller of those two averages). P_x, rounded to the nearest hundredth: 8.95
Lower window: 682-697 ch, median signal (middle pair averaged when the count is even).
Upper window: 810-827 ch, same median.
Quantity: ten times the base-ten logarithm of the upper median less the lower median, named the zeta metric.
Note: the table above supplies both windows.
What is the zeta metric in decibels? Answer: -3.9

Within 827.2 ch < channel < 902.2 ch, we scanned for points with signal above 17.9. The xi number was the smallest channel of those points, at 828.5 ch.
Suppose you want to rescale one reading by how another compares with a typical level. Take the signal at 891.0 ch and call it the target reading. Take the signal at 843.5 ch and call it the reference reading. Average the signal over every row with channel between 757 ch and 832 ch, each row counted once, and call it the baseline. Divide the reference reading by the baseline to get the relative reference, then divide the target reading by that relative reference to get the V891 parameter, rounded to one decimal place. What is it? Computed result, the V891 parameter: 18.6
